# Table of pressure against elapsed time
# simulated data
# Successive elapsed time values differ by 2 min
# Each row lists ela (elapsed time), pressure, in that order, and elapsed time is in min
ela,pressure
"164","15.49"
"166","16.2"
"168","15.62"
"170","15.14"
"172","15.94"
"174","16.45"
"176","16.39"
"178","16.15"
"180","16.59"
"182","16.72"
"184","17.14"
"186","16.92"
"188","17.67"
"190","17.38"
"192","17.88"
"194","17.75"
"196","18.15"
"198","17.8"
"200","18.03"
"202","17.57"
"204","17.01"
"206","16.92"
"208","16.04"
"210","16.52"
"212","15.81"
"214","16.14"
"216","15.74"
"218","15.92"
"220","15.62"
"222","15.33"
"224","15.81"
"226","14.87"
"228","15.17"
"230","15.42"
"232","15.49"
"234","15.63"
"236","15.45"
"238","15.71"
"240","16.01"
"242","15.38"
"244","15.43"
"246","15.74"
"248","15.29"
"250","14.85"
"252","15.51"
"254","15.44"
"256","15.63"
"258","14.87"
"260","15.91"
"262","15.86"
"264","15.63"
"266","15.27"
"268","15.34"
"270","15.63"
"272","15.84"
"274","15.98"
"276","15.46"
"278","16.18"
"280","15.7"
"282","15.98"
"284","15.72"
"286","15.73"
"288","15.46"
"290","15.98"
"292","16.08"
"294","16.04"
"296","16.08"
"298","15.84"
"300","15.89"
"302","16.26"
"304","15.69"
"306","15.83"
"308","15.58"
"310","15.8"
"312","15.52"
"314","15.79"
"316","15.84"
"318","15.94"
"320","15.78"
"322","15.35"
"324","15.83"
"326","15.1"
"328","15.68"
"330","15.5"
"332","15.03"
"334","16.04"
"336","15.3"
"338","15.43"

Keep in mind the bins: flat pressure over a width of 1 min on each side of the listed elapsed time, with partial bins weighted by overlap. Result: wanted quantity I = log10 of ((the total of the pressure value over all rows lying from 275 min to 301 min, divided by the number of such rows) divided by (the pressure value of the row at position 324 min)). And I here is 0.00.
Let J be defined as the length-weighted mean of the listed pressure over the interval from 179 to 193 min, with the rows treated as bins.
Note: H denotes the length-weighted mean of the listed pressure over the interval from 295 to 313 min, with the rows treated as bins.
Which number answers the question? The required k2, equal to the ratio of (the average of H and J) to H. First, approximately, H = 15.8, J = 17.2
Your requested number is 1.04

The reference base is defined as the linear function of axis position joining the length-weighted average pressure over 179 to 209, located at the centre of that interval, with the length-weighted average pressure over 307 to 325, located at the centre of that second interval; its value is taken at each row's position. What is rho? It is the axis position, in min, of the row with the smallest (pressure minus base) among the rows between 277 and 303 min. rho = 288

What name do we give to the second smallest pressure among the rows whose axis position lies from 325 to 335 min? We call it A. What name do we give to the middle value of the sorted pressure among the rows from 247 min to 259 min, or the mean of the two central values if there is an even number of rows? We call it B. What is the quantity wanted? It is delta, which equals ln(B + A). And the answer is 3.42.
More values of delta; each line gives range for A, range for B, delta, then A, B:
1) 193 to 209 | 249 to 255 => 3.48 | 16.92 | 15.4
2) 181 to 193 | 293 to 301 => 3.49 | 16.92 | 16.0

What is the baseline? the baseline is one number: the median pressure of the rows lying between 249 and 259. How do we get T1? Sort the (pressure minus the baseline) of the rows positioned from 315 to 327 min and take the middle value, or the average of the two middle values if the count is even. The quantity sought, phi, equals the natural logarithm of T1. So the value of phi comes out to -1.01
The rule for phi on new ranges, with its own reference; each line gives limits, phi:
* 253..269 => -2.35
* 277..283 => -0.62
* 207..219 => -0.62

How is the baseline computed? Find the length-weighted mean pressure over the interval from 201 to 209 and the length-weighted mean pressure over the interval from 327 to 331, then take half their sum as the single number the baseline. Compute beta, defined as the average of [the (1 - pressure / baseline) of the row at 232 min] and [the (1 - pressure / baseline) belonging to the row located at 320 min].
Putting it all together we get 0.037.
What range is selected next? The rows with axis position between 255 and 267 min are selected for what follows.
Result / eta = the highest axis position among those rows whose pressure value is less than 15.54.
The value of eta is 266 min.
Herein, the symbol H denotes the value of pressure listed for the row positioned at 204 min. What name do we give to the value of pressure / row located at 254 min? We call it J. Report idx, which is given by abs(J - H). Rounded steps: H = 17.01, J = 15.44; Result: 1.6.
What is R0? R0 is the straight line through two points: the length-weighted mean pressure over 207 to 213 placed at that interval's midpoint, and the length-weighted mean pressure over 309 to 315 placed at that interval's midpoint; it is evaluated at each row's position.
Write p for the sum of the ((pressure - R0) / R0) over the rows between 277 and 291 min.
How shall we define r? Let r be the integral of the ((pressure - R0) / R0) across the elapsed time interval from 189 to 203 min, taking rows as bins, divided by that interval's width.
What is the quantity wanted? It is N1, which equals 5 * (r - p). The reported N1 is 0.49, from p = 0.00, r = 0.10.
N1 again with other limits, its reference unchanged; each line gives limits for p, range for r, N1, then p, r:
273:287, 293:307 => 0.09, -0.01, 0.01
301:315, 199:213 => 0.08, 0.03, 0.04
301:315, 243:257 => -0.31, 0.03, -0.03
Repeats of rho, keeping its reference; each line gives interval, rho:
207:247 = 226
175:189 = 178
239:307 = 250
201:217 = 216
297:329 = 326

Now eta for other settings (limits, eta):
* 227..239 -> 236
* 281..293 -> 288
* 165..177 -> 170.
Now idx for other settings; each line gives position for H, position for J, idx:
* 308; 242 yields 0.2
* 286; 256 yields 0.1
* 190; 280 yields 1.7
